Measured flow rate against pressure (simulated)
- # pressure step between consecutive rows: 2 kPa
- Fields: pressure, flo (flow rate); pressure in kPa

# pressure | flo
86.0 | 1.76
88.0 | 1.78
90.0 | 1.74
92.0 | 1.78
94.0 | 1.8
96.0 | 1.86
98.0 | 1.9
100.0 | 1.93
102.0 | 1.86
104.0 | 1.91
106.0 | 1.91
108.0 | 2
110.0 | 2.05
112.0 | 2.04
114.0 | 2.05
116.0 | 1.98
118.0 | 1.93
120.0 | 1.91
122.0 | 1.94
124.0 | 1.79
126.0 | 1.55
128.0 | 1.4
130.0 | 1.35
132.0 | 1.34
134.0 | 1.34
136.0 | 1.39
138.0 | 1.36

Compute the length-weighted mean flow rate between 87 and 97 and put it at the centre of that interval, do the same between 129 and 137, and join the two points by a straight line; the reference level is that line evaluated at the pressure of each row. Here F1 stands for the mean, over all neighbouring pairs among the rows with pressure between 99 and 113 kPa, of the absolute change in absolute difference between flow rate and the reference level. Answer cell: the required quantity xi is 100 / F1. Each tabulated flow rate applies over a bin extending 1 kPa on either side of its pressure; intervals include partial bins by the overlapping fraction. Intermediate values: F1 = 0.056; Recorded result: 1790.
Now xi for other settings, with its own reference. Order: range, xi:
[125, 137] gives 2118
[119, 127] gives 752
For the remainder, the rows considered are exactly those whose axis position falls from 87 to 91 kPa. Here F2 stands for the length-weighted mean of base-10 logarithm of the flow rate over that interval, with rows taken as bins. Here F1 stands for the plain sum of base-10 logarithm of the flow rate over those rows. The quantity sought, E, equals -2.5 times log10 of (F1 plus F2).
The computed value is 0.33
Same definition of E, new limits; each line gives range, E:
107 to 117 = -0.66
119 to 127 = -0.26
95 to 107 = -0.72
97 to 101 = 0.18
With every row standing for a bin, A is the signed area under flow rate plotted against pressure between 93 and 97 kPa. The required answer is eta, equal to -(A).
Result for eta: -7.3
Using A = 7.3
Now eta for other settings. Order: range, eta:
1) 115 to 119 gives -7.8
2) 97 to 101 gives -7.7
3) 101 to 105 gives -7.5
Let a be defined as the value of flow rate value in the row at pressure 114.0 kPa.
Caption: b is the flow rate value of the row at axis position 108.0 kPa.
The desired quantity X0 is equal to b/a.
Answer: 0.976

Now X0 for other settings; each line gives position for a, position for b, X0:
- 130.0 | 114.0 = 1.519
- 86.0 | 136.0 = 0.790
